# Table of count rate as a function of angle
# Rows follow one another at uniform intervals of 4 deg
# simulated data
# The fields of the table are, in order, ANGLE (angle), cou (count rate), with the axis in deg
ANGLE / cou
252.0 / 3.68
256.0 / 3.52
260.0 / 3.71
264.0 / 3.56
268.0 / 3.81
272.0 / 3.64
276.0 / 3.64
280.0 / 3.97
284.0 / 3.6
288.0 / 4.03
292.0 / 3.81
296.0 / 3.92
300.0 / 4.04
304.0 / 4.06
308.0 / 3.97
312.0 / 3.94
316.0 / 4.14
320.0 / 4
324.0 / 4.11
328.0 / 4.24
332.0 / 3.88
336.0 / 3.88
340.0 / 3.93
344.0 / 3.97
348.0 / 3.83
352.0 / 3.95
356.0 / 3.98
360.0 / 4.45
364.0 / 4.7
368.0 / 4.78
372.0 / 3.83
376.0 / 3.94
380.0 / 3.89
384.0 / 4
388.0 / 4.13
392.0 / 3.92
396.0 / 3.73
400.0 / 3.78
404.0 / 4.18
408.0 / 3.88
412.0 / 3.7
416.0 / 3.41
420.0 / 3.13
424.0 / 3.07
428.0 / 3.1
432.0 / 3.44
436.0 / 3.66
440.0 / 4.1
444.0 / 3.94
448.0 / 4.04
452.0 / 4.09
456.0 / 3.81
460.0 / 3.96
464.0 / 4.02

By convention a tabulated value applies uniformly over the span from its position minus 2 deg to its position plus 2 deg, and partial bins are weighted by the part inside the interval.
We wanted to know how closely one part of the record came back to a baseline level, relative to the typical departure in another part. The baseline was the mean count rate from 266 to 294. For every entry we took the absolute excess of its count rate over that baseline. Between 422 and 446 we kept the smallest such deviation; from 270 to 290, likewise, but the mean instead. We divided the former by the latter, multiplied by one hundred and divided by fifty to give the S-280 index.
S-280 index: 1.4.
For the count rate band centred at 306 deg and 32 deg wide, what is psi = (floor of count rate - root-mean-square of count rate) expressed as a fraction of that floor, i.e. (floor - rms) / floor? -0.046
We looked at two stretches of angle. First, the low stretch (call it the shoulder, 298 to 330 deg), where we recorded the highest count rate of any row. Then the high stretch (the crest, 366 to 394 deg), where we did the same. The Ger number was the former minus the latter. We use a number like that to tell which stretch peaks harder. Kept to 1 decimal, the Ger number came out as -0.5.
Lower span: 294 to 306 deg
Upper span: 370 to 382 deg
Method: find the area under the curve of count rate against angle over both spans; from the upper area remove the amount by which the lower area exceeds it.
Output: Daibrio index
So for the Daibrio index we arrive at 45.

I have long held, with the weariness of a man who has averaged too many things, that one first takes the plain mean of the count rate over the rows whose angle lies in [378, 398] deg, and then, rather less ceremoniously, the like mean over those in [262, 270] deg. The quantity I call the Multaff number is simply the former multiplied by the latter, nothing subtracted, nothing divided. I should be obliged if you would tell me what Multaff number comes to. 14.5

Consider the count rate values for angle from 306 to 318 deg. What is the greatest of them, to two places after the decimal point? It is 4.14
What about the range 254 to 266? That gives 3.71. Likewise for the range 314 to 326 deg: 4.14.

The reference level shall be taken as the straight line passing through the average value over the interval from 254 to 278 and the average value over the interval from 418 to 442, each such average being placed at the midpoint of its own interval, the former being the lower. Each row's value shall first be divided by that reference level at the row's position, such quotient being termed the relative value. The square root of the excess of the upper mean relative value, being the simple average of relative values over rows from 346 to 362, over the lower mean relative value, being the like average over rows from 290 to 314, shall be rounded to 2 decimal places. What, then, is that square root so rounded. 0.22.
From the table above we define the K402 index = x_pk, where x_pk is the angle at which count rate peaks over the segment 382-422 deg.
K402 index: 404.0 deg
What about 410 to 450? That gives 440.0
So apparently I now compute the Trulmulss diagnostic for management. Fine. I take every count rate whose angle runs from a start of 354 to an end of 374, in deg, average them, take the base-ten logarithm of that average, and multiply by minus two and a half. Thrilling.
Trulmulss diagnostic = -1.60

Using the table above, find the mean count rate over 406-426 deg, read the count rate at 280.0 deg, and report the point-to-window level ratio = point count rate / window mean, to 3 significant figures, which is 1.15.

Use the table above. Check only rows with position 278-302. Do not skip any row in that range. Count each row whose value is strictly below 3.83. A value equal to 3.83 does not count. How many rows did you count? 2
